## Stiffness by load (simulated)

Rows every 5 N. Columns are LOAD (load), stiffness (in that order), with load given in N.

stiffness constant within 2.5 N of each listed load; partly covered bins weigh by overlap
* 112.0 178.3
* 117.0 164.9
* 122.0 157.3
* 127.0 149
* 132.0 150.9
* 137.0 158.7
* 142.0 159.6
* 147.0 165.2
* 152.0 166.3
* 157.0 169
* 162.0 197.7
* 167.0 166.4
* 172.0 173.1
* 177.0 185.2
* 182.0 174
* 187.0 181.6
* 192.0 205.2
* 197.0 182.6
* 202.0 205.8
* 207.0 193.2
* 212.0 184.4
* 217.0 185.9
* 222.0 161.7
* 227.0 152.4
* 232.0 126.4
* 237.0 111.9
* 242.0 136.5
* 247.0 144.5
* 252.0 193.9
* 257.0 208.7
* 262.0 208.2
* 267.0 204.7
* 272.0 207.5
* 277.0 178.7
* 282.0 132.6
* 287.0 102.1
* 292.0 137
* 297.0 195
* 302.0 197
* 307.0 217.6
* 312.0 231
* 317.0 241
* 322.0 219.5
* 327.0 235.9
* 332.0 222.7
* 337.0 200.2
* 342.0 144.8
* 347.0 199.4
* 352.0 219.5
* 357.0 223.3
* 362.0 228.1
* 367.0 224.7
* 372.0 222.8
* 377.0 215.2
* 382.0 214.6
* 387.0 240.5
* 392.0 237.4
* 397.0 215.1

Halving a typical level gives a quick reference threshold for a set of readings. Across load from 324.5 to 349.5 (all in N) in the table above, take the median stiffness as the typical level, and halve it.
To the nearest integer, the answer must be 100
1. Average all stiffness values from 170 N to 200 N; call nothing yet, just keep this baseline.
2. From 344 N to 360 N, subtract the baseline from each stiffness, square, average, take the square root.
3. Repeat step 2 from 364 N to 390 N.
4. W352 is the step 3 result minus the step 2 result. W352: 8.8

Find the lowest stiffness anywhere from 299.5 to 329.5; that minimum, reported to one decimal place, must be 197.0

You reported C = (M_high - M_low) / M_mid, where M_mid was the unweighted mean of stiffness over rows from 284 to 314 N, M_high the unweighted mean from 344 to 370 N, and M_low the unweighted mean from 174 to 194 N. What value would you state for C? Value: 0.2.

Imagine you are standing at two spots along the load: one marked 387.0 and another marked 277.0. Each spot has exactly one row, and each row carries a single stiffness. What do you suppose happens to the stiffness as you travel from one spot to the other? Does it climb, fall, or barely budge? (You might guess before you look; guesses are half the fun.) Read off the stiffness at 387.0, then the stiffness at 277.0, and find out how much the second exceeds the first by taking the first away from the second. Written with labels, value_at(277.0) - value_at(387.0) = -62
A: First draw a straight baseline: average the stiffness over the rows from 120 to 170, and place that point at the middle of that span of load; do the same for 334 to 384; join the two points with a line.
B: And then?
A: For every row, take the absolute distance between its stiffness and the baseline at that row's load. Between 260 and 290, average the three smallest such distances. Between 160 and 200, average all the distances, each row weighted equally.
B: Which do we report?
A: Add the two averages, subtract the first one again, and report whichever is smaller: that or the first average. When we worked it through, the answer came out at 12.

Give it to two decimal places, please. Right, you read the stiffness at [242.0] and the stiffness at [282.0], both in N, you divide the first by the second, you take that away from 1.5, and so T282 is 0.47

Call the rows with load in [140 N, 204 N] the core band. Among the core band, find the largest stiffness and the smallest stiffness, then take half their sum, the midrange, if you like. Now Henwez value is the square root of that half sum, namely 13.5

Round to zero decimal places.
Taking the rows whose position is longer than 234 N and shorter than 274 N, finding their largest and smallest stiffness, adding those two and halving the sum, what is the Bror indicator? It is 160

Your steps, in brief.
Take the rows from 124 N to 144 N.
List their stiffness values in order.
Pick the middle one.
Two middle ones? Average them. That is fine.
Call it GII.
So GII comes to 155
